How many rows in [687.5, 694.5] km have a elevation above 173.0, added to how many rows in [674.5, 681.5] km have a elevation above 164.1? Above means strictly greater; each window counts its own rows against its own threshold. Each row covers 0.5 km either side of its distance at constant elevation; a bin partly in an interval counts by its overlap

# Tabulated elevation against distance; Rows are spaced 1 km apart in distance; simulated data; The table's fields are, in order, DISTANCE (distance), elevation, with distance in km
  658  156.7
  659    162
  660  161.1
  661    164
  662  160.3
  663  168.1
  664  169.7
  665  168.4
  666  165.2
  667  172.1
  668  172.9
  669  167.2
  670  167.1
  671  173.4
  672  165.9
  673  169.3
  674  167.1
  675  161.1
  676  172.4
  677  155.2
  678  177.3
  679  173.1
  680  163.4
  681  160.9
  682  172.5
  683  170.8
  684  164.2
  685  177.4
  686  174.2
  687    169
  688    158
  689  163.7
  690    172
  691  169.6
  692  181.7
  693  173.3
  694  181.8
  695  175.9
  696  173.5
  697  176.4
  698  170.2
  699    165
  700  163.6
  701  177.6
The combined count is 6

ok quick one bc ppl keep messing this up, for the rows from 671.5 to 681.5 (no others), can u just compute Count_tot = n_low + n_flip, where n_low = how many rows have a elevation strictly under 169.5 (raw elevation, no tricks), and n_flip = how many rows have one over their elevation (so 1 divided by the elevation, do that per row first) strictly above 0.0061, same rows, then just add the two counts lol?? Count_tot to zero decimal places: 11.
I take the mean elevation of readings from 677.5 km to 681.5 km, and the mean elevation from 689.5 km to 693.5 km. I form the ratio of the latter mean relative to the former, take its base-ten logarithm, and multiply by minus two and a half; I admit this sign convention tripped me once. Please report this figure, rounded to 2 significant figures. -0.035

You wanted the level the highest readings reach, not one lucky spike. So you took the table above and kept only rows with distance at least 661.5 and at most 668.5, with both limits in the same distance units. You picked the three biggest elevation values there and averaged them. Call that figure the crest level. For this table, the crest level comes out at 172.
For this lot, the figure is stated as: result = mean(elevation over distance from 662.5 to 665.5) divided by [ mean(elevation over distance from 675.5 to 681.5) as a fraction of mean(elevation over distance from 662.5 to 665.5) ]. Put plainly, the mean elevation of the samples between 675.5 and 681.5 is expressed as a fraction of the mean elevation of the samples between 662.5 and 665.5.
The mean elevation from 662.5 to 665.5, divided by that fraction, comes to 170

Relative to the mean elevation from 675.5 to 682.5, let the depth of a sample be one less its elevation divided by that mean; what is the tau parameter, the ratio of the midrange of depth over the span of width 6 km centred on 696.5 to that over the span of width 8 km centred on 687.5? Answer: -43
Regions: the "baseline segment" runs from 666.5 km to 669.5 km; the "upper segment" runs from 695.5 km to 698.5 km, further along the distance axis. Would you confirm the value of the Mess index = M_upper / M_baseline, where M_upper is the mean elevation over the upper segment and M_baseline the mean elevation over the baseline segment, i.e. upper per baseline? 1.02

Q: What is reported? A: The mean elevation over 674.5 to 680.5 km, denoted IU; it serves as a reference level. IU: 167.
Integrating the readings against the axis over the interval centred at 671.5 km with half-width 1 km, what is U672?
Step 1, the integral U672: 339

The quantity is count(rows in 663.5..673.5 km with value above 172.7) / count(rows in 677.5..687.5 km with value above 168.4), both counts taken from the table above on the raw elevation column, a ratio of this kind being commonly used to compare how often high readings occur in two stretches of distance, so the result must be 0.29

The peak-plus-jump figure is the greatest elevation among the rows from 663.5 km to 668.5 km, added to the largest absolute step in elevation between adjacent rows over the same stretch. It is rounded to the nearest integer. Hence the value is 180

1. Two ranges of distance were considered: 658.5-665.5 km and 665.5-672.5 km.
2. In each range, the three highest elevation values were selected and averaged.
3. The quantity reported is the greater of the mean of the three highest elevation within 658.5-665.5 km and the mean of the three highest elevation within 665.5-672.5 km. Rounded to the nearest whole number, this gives 173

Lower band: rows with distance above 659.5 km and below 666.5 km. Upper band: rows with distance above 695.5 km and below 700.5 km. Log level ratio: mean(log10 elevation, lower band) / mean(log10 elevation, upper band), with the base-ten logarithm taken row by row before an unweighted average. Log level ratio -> 0.995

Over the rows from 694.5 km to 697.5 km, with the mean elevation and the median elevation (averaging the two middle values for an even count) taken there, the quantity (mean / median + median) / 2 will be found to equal 88.4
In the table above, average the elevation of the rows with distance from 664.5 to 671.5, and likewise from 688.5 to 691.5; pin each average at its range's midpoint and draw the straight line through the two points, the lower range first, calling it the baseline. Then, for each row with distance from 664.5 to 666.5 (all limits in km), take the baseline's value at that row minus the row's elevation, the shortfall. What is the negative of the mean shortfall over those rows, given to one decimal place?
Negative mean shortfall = -2.8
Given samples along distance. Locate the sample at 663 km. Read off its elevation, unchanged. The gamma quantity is 168.1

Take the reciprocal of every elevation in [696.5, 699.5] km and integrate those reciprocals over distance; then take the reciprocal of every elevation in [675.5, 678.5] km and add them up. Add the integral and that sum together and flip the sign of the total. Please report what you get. -0.0355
